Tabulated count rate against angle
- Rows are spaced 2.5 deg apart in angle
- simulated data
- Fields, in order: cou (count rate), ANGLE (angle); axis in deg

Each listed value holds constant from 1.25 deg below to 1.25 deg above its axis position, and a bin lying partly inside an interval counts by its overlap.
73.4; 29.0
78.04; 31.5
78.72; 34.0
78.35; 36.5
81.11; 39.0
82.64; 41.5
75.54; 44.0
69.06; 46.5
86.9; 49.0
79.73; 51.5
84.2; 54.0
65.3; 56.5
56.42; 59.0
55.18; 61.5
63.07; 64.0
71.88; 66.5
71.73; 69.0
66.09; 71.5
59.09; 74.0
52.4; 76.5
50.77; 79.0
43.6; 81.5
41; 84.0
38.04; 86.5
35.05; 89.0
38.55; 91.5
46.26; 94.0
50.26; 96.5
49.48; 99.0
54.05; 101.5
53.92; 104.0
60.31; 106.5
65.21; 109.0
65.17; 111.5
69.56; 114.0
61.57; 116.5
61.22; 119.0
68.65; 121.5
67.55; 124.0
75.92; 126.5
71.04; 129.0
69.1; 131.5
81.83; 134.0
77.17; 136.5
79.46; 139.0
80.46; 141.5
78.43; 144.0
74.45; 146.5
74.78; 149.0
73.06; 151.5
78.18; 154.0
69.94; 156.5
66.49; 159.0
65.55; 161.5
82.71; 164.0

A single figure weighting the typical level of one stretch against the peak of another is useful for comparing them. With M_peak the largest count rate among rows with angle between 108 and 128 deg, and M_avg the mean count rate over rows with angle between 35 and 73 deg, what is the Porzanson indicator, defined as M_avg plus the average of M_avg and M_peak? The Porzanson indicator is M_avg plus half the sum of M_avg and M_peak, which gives 147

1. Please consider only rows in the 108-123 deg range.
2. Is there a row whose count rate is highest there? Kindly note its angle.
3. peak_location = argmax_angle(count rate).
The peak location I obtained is 114.0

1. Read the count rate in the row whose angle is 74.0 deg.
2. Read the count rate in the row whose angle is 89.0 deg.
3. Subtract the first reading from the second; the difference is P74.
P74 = -24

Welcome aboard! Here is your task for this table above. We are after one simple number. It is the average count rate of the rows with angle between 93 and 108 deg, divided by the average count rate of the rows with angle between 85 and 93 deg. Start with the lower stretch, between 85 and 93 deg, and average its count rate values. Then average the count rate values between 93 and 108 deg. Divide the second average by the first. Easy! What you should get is 1.4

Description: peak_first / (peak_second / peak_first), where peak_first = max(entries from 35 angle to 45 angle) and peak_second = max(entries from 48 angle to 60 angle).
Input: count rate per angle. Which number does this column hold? 79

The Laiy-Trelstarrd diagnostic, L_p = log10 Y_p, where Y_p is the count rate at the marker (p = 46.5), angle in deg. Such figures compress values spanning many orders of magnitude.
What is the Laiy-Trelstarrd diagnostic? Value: 1.84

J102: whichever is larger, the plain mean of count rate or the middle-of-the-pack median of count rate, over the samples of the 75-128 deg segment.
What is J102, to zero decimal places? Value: 55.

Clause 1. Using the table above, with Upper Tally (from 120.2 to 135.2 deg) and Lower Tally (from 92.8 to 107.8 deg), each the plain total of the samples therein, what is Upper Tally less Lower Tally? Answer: 120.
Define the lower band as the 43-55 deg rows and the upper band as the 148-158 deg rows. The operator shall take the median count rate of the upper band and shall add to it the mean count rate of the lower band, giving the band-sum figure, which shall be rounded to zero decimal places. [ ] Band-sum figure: 153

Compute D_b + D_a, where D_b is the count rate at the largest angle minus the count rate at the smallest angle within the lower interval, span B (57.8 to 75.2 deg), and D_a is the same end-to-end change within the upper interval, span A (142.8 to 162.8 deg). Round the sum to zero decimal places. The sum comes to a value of -10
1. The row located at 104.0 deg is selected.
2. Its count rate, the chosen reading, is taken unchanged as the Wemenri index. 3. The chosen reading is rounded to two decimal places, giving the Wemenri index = 53.92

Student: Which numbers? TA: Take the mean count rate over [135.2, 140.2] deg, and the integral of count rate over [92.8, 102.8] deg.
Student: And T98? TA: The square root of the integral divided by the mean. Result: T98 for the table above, 2.53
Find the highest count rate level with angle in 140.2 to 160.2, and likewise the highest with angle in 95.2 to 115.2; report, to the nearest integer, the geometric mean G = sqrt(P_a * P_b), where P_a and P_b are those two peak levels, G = 75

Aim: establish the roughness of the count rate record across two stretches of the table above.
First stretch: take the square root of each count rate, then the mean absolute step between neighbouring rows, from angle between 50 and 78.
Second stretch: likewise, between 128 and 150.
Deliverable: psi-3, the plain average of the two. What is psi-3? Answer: 0.32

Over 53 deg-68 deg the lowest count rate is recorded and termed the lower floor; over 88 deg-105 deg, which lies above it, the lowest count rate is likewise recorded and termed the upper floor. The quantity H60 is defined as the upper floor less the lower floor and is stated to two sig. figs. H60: -20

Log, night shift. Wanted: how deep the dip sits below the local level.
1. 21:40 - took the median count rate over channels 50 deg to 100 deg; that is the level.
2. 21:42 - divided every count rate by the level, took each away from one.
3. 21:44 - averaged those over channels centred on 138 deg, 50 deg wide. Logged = -0.34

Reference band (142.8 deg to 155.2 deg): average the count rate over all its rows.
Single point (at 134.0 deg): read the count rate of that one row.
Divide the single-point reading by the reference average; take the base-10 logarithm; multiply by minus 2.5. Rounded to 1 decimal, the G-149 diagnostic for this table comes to -0.1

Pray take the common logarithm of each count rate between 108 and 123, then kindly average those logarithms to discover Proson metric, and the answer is 1.81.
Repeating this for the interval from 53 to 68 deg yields 1.81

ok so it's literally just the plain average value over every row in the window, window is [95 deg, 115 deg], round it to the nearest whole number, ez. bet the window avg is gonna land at 58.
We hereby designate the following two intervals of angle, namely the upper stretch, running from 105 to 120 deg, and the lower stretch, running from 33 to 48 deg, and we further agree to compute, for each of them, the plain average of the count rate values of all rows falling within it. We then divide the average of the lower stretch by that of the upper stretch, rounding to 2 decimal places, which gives 1.22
